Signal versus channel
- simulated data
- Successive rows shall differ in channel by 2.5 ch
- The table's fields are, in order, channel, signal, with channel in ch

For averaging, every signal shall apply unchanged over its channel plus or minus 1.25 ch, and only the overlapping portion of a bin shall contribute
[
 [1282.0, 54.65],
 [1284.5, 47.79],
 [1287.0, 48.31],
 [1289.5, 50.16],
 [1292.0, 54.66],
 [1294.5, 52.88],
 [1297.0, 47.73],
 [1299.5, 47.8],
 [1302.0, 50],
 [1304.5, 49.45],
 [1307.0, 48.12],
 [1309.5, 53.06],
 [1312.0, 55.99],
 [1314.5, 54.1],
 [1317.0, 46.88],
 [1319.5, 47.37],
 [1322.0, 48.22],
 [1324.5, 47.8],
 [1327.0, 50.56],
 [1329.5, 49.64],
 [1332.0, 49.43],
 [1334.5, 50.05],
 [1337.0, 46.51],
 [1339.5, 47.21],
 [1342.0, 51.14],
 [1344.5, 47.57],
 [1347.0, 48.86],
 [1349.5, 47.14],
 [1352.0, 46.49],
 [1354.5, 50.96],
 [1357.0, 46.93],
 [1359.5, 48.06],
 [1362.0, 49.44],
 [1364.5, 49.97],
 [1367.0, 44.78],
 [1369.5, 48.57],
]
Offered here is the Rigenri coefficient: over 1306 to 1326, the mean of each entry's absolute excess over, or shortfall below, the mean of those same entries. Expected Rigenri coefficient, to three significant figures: 3.14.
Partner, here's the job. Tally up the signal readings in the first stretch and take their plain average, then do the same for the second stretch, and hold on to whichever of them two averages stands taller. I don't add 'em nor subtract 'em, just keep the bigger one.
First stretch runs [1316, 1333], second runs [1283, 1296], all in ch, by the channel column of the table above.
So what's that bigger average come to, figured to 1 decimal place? 50.8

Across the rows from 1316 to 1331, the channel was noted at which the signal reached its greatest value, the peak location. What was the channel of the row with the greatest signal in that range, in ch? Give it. 1327.0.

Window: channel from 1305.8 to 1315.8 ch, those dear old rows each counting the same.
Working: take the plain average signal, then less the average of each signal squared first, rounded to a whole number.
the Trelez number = -2745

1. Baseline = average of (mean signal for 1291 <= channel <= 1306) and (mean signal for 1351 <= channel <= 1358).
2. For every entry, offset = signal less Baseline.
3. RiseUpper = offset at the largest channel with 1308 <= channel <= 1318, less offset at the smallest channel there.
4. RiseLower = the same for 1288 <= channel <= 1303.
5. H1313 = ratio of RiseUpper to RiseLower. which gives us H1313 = 39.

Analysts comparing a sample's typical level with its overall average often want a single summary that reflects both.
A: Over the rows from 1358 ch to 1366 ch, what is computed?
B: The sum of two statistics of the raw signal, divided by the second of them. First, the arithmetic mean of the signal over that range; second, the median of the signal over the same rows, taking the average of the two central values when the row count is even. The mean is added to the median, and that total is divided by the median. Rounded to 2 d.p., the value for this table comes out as 1.99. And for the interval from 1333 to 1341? 2.02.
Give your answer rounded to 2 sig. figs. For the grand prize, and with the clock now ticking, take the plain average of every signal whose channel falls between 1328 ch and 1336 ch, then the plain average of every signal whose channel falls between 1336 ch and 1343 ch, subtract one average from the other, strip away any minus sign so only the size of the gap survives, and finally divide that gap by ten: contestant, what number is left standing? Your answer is 0.14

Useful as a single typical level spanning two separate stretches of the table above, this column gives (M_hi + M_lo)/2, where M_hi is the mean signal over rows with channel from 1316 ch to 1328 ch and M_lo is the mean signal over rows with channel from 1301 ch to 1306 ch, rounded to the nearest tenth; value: 48.9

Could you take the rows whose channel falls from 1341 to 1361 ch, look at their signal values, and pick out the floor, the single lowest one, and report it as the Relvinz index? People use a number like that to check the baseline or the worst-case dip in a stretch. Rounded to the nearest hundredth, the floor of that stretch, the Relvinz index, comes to 46.49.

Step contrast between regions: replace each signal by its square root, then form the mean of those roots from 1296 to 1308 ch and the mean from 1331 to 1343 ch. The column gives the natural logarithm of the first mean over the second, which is -0.002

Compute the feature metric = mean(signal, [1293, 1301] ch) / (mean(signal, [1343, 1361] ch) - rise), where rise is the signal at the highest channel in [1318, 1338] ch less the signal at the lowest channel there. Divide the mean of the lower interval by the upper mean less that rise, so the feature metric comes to 1.01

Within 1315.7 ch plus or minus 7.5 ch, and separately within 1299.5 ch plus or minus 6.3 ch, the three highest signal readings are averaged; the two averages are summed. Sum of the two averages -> 105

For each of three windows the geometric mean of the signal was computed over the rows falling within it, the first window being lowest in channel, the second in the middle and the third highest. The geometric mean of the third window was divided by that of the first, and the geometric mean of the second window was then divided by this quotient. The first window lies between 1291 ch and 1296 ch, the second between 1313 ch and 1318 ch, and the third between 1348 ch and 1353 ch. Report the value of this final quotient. 58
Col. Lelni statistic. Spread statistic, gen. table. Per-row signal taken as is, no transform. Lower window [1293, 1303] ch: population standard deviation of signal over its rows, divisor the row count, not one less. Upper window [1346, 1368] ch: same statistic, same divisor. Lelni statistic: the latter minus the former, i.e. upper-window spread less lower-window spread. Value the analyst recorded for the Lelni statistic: -0.28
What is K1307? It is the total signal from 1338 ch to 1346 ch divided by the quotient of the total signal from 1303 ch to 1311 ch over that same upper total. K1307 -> 141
